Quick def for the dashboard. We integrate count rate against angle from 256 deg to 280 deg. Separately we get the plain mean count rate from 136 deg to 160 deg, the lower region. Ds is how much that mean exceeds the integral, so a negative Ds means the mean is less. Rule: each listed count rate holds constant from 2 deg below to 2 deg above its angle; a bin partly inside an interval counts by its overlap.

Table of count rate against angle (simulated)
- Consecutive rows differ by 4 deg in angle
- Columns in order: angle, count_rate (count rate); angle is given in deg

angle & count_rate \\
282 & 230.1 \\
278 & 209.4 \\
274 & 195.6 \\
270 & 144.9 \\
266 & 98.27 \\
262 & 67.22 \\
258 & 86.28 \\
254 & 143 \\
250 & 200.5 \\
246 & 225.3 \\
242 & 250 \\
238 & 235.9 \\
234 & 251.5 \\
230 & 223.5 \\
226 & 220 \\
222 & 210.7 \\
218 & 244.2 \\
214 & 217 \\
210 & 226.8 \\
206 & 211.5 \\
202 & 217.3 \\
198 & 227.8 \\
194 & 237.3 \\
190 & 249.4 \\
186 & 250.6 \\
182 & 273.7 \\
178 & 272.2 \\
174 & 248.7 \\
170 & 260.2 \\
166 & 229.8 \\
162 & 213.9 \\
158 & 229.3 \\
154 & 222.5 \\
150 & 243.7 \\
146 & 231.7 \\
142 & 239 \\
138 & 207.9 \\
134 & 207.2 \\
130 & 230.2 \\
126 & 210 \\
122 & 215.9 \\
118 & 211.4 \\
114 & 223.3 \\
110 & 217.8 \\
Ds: -2978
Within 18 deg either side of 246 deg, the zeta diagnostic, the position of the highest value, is 234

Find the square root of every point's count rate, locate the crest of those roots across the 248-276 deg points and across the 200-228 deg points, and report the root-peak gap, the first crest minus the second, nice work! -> -1.5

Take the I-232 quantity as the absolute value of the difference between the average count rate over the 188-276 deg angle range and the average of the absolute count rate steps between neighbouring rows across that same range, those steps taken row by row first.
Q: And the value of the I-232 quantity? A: 175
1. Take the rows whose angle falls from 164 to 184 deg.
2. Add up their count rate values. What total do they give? 1285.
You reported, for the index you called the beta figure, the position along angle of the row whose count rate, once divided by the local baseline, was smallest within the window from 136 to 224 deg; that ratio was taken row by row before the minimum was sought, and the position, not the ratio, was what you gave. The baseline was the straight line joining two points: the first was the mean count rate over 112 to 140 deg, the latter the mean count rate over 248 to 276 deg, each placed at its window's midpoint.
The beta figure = 138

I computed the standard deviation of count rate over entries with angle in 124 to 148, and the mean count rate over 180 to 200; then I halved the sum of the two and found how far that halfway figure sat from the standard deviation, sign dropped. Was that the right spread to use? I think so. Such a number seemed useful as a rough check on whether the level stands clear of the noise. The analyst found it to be 117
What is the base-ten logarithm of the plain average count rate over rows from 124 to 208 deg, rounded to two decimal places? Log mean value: 2.37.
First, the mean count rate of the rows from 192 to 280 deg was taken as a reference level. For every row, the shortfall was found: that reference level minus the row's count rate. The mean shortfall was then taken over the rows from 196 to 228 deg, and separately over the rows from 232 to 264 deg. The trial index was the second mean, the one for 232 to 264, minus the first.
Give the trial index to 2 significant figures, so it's 39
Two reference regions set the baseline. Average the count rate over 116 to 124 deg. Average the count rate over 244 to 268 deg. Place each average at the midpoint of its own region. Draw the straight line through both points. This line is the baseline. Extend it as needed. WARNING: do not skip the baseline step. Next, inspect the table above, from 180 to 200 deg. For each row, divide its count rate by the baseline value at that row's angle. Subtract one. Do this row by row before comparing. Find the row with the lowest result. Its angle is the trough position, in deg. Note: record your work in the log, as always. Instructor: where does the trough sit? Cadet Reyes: 198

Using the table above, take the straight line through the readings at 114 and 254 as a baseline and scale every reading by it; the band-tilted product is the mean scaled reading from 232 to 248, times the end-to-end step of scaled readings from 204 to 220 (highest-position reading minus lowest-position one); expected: 0.40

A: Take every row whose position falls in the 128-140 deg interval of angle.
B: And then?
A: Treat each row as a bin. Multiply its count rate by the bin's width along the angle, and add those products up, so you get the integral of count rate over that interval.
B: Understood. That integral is 2581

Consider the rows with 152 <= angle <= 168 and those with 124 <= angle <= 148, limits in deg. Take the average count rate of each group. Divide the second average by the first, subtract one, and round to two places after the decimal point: -0.01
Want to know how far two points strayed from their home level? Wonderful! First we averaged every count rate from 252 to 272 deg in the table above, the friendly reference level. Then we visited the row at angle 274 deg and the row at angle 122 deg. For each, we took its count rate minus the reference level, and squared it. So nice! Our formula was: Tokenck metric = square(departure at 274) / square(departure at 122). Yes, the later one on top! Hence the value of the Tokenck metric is 0.66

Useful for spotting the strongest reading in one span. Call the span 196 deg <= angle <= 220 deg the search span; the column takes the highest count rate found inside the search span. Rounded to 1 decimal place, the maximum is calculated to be 244.2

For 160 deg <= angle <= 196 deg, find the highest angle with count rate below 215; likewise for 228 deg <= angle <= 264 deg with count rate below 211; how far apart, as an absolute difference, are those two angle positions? 100 deg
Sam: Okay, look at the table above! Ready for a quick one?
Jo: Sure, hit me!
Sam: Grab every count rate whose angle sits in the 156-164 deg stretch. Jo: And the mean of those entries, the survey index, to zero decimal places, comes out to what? 222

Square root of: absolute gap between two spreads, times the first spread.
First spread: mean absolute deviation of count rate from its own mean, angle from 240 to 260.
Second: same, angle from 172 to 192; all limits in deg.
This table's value 47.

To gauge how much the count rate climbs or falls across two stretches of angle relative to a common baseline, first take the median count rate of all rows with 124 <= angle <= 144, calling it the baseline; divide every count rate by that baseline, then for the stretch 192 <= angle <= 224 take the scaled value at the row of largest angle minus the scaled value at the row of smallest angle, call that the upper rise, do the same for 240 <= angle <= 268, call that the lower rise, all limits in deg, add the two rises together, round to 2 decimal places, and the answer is -0.85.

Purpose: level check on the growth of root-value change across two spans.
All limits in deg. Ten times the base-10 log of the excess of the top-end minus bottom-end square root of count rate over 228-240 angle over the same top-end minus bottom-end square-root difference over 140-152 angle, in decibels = -6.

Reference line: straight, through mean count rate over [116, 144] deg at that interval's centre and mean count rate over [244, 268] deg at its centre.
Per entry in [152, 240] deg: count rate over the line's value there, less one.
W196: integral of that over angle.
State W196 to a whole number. 31 deg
